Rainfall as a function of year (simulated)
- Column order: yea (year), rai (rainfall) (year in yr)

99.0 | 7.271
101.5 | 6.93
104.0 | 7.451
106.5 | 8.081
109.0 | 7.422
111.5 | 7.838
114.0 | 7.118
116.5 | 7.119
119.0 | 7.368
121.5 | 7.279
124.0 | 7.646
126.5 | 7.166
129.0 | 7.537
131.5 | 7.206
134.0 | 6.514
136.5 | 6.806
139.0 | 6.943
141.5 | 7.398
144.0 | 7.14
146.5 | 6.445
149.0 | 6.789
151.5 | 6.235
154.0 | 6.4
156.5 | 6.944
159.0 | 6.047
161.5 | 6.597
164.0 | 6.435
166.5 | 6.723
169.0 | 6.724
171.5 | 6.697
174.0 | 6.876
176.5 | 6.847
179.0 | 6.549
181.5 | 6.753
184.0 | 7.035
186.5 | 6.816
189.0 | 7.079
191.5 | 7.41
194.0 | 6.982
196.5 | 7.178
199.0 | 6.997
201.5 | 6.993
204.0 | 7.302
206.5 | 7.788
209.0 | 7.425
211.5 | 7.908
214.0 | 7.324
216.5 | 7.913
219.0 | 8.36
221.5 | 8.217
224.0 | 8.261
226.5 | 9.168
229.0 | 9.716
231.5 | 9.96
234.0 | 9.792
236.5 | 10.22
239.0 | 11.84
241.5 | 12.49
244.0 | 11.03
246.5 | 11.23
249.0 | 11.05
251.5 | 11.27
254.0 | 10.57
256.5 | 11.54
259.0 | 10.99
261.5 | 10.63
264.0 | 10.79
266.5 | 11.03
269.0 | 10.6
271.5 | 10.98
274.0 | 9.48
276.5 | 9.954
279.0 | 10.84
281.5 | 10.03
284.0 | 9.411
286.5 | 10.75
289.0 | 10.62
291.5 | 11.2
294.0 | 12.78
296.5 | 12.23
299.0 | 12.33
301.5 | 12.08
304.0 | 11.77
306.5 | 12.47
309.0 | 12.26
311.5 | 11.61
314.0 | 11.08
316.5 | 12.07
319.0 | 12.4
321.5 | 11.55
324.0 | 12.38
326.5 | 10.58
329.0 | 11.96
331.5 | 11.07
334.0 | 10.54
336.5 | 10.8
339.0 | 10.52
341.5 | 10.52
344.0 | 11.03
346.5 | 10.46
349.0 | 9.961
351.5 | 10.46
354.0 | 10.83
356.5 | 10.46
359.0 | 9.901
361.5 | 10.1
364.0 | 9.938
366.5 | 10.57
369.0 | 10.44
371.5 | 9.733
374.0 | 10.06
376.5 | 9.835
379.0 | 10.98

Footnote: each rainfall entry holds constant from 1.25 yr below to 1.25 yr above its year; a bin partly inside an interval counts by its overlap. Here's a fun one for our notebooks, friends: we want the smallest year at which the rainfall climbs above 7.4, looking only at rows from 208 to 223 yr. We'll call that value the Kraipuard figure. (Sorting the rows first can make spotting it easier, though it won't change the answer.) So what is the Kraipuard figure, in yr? 209.0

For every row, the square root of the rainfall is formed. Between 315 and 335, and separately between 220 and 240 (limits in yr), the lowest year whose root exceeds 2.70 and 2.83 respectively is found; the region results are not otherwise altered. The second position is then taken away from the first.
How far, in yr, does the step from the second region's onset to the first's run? 95.0 yr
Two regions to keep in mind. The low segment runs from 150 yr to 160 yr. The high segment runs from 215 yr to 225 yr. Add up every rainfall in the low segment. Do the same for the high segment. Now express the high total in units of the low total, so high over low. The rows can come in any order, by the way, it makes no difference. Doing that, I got 1.28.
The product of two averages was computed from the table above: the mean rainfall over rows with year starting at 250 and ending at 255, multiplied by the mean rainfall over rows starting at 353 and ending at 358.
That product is 116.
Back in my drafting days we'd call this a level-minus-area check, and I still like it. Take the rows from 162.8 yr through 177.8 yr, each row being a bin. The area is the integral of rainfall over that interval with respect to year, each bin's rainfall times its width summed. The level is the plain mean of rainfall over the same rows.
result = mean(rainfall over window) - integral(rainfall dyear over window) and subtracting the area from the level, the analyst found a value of -94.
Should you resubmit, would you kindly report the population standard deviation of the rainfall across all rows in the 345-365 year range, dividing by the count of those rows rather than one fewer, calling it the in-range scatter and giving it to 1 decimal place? 0.3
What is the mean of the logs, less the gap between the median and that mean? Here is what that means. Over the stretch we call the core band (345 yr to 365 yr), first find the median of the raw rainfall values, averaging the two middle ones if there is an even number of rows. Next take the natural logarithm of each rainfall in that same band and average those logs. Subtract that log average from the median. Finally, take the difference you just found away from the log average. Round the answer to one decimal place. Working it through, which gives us -5.6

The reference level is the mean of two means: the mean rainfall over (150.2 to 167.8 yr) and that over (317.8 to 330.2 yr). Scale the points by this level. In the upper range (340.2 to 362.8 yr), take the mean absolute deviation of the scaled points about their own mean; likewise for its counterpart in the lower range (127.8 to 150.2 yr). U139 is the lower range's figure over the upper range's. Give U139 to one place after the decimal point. 1.1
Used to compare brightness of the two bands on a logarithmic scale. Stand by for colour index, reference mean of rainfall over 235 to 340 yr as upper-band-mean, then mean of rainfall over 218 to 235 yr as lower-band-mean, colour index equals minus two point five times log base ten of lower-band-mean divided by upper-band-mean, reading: 0.23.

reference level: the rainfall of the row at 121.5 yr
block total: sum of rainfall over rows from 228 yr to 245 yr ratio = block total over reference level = 10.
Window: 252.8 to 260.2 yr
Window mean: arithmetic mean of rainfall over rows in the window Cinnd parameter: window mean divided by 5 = 2.21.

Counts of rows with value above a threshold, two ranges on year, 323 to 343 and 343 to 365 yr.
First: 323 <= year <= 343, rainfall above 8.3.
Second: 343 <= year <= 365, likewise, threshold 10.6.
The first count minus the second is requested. 6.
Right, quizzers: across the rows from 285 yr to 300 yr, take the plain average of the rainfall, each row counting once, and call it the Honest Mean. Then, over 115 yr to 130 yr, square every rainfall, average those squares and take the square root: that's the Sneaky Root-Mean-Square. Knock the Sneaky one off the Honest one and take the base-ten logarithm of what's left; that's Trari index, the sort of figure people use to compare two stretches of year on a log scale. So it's 0.63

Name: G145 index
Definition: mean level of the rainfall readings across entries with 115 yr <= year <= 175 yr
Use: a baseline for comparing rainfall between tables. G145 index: 6.9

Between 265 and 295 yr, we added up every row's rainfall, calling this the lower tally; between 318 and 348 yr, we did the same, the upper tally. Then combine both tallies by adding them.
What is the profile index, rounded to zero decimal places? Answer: 261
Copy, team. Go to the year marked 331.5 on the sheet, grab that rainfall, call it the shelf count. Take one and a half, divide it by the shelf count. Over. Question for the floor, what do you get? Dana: 0.136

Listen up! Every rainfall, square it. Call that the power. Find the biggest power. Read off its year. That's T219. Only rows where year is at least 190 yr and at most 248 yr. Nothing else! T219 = 241.5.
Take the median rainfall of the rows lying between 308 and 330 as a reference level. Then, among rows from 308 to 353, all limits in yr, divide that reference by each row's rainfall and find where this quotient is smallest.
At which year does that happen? 319.0 yr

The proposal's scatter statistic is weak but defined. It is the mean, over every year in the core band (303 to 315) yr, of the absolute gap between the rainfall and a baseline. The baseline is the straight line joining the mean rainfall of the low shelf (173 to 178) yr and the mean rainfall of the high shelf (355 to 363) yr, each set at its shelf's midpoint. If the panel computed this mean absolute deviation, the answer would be 2.6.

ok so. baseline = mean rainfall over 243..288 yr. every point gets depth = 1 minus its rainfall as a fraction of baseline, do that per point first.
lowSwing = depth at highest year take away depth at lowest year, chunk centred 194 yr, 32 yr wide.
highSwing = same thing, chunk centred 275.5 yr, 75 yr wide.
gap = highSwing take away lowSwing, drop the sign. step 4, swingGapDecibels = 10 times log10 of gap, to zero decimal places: -10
